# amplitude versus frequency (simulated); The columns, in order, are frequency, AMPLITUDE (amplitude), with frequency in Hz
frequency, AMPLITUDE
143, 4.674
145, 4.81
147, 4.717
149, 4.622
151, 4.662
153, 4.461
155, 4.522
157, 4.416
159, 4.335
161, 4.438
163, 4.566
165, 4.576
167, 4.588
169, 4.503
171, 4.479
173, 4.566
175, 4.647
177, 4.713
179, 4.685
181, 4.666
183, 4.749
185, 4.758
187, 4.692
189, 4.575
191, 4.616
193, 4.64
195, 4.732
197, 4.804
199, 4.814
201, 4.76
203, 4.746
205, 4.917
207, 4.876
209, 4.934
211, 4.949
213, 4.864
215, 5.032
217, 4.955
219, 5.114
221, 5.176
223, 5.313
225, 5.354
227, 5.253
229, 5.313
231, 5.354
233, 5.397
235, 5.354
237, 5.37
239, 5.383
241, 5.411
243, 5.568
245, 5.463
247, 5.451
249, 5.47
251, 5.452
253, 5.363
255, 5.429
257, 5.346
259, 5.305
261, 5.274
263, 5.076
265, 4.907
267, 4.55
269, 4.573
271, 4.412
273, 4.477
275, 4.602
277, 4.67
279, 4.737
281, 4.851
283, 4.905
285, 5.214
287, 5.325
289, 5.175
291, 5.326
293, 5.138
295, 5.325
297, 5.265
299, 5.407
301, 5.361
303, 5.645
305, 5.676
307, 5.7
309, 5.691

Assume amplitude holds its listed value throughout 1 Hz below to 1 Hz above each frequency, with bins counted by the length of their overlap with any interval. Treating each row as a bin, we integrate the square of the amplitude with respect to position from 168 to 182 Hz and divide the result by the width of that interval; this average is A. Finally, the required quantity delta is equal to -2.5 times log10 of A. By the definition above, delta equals -3.32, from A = 21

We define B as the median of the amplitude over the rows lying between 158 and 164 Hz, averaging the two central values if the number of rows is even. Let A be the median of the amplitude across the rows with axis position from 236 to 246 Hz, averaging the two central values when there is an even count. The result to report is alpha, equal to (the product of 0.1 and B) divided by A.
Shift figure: 0.082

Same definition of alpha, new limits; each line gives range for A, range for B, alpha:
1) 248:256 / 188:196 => 0.085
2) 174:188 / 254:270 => 0.110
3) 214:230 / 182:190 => 0.091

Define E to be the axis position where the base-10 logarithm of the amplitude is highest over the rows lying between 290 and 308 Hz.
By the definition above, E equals 307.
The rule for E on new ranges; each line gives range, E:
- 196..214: 211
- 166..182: 177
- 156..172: 167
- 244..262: 249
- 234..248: 243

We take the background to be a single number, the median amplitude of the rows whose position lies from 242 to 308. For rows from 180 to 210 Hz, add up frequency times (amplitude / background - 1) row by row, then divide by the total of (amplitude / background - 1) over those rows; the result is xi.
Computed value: 193.9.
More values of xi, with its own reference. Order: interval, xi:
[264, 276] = 270.4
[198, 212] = 204.4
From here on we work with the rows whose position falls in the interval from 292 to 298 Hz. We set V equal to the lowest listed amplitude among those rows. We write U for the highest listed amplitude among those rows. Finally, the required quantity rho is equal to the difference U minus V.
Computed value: 0.19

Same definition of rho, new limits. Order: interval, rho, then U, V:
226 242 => 0.16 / 5.411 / 5.253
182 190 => 0.18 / 4.758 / 4.575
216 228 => 0.40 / 5.354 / 4.955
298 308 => 0.34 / 5.7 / 5.361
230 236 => 0.04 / 5.397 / 5.354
